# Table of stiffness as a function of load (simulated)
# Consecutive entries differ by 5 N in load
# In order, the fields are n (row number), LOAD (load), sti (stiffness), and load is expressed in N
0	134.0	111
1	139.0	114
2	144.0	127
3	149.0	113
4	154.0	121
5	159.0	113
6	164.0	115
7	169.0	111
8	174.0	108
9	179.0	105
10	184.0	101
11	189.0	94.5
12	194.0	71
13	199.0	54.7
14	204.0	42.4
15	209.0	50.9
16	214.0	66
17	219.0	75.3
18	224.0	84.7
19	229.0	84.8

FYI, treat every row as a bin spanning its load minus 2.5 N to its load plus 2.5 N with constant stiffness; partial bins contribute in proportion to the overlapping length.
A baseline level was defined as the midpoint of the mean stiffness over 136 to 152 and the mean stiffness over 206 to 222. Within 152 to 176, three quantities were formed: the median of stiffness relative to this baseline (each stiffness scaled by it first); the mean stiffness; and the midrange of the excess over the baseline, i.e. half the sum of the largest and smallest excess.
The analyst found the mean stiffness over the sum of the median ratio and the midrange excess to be 5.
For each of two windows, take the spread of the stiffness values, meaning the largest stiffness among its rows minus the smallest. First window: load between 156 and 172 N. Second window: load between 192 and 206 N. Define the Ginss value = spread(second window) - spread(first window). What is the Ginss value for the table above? 25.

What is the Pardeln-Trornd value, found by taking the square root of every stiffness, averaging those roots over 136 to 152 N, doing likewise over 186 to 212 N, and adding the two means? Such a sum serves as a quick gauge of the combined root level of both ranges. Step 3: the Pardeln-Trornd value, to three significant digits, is 18.7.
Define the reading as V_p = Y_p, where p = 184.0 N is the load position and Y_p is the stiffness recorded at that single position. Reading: 101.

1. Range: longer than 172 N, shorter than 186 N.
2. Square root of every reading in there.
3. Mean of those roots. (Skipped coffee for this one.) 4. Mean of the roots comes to 10.2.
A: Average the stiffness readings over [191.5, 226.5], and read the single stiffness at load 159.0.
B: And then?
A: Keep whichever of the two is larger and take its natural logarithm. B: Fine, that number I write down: 4.73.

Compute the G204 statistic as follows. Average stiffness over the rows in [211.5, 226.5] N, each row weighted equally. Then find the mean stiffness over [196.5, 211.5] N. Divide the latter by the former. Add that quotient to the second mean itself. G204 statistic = 50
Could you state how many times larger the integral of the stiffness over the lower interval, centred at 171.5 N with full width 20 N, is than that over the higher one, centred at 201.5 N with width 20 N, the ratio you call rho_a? 2.00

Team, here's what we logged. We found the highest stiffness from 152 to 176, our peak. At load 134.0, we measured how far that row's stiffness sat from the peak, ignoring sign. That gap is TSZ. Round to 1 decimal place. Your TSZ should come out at 10.0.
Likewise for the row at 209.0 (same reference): 70.1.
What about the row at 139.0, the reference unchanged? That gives 7.0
